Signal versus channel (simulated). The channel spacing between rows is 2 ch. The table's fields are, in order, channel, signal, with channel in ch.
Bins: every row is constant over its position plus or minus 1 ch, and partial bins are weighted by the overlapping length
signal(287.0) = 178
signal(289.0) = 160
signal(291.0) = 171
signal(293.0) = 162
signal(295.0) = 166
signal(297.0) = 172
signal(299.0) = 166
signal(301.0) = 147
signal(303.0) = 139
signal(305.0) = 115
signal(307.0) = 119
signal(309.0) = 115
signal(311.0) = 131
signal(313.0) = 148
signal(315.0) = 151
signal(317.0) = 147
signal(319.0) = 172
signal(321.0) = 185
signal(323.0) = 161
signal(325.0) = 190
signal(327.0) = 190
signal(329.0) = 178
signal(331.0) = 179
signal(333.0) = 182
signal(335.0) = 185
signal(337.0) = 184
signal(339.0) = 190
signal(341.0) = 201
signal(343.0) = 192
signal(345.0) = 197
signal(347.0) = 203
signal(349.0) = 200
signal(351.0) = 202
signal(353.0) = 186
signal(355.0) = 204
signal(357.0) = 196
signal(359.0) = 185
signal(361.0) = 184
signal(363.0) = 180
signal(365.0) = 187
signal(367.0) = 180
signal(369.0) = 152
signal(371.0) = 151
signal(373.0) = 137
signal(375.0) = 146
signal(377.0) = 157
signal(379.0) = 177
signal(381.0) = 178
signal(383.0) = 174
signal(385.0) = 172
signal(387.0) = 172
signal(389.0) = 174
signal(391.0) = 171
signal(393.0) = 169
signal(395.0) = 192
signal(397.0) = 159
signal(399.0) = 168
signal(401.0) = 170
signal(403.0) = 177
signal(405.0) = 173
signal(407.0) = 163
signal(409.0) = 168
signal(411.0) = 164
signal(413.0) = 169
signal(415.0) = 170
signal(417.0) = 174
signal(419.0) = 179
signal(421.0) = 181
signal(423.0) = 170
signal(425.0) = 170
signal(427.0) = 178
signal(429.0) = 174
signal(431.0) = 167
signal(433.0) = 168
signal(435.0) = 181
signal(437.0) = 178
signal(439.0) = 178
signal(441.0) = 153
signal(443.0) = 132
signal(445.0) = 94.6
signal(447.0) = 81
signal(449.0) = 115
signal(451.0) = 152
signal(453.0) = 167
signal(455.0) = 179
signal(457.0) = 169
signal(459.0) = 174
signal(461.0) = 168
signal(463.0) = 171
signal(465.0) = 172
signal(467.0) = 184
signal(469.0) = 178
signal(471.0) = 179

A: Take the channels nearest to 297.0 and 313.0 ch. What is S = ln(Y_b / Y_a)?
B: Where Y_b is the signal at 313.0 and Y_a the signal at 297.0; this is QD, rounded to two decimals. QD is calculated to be -0.15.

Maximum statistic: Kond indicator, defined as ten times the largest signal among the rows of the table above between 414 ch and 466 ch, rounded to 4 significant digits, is 1810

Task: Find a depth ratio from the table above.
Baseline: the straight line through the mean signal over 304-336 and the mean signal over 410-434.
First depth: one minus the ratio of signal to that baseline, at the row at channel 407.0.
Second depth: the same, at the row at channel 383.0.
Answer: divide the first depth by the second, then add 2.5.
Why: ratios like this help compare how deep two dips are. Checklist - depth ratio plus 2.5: 1.5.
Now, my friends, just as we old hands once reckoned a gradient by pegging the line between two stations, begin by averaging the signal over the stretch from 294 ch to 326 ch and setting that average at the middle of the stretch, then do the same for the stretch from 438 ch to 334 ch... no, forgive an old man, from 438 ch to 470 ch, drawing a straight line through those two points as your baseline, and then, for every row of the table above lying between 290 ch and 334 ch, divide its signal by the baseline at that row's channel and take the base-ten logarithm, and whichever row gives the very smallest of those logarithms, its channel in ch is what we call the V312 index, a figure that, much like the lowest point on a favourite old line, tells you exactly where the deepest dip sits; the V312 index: 309.0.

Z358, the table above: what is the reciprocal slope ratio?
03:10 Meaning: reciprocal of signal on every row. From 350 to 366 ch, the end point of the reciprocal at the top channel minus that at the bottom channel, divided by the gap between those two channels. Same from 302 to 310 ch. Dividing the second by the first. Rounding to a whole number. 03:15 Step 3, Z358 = 9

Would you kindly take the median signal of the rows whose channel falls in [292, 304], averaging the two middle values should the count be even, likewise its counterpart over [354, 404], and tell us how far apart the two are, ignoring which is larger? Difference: 10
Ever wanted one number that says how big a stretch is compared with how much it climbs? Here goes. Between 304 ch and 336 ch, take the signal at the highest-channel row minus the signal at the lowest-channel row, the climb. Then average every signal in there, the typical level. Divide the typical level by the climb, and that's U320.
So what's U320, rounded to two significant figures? 2.3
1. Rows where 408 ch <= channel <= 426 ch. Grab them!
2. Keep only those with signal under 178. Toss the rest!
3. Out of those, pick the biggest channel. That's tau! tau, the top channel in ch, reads 425.0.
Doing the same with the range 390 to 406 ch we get 405.0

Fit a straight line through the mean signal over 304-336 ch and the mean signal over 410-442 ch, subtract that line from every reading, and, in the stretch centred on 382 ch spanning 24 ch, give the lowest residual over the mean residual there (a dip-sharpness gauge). 15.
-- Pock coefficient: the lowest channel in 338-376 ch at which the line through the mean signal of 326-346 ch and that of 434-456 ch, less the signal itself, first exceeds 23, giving 369.0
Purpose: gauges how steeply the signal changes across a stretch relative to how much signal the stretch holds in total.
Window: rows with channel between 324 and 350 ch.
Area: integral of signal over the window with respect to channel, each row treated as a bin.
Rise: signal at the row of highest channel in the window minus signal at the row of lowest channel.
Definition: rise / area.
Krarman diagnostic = 0.0020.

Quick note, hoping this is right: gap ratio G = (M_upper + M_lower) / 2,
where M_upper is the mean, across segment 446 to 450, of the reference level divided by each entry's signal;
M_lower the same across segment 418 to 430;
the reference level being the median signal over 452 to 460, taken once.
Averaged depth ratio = 1.39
